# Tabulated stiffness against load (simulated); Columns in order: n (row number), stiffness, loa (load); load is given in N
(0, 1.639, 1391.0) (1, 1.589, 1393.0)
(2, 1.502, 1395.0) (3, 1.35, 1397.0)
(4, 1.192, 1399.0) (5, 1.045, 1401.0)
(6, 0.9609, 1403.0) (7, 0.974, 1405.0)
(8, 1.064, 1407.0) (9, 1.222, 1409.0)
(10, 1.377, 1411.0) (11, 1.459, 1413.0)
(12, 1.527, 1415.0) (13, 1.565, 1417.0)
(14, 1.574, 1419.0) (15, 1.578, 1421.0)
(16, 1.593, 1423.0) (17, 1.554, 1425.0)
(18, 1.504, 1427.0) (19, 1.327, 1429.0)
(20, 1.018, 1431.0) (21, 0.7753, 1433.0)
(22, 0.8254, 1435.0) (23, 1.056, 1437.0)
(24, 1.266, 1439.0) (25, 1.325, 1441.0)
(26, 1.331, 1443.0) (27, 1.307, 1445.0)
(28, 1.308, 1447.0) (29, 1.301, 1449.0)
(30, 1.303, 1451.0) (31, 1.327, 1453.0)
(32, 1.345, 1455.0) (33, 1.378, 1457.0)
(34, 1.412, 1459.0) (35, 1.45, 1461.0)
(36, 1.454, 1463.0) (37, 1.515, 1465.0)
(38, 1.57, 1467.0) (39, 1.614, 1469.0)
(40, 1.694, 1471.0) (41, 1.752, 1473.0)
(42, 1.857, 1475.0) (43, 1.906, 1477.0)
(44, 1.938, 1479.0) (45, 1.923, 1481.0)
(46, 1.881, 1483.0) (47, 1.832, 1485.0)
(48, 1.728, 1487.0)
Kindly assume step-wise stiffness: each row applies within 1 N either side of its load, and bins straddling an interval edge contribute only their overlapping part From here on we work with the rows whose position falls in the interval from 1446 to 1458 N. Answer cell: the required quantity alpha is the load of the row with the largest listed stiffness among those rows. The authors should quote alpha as 1457.0 N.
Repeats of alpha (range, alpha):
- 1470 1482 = 1479.0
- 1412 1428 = 1423.0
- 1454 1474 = 1473.0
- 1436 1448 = 1443.0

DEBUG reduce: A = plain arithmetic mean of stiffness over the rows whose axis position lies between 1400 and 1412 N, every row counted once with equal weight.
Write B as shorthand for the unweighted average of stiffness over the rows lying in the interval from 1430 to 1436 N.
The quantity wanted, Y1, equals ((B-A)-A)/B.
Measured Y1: -1.54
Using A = 1.1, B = 0.9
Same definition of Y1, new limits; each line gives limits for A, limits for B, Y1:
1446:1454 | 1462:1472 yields -0.67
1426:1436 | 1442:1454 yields -0.66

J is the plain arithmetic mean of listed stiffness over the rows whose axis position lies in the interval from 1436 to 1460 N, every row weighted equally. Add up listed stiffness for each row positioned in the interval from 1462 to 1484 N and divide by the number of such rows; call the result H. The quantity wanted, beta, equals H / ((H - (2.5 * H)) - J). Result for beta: -0.44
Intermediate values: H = 1.74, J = 1.30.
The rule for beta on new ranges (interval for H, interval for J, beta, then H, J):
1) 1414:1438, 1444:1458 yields -0.40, 1.32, 1.32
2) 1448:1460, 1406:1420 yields -0.39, 1.34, 1.40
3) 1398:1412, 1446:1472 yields -0.36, 1.12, 1.44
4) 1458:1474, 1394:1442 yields -0.43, 1.56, 1.28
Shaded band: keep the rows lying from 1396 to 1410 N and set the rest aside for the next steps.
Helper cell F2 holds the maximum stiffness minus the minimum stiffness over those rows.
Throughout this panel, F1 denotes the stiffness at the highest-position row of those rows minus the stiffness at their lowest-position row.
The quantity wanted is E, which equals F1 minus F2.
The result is -0.52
